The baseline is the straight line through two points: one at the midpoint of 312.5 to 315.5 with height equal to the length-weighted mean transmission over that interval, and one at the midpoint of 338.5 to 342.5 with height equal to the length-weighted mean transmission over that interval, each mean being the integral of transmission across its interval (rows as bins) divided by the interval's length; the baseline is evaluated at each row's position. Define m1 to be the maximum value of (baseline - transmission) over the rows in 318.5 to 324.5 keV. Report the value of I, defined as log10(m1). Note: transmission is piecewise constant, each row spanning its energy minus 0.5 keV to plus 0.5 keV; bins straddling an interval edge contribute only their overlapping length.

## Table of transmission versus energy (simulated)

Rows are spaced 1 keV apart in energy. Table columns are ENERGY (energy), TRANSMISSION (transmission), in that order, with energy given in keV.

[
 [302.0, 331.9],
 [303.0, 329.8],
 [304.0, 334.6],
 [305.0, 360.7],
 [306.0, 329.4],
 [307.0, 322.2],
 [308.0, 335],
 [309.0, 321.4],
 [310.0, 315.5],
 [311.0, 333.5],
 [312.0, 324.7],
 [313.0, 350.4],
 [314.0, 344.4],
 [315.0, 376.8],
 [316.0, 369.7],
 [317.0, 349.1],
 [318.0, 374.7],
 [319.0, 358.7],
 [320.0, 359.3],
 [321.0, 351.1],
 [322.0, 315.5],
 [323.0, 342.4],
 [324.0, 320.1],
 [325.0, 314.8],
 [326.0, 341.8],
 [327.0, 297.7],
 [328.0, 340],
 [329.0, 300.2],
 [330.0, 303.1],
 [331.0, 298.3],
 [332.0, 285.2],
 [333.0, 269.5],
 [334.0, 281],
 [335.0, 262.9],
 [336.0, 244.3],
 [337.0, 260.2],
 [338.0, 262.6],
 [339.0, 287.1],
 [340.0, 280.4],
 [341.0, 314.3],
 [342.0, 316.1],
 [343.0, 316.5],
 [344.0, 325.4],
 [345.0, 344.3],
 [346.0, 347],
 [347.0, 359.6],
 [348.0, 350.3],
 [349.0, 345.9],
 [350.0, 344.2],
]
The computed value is 1.39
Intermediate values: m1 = 24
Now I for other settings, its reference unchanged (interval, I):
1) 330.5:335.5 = 1.69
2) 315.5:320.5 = 0.19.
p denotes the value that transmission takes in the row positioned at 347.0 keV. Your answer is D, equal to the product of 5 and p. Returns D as 1798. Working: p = 359.6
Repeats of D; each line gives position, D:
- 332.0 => 1426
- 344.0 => 1627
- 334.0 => 1405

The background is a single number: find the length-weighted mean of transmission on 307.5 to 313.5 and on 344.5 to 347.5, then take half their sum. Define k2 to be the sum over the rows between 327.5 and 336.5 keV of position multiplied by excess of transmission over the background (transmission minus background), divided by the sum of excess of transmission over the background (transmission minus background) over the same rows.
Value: 333.2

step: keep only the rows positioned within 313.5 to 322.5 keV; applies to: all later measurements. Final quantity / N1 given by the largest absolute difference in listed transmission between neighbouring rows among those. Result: 35.6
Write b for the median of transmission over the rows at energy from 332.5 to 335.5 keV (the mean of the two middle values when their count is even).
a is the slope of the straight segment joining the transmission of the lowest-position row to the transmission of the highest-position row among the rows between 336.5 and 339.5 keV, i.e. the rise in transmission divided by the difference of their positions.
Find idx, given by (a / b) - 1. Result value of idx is -0.95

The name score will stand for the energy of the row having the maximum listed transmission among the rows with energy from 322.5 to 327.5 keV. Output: 323.0 keV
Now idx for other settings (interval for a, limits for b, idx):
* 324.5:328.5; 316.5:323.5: -0.98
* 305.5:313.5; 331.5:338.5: -0.99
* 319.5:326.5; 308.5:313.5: -1.01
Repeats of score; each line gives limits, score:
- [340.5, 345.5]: 345.0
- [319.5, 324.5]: 320.0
